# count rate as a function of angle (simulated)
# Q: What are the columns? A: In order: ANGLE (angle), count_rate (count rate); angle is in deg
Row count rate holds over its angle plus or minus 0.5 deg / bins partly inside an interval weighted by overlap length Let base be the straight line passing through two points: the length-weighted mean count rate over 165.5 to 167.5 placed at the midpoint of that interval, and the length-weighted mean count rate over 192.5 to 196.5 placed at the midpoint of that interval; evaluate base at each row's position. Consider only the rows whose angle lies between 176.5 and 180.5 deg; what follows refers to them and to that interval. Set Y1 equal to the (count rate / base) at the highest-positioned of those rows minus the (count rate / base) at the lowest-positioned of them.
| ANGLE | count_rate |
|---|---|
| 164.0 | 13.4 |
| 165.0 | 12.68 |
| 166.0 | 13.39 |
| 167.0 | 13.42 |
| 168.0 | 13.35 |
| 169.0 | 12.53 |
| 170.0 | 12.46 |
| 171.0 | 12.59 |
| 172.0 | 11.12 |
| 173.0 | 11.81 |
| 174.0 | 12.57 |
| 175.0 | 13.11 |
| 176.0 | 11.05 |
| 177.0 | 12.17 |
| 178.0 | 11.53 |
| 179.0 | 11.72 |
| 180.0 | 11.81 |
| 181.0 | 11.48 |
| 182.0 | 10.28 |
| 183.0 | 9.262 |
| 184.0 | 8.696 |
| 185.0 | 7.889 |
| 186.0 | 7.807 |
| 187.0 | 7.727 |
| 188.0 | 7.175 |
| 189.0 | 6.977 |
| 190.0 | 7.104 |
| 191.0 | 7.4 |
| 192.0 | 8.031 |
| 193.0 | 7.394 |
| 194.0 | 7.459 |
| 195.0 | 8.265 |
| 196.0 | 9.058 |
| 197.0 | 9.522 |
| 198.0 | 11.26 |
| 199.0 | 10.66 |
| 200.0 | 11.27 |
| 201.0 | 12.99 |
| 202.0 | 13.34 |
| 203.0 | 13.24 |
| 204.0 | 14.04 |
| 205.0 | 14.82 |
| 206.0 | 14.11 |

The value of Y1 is 0.0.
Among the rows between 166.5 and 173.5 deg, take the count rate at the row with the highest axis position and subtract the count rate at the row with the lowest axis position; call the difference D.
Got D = -1.6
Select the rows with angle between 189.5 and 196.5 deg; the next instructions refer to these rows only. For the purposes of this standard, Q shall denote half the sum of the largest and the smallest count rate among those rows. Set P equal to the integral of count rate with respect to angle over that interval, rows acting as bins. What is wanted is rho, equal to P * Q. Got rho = 442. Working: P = 55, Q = 8.1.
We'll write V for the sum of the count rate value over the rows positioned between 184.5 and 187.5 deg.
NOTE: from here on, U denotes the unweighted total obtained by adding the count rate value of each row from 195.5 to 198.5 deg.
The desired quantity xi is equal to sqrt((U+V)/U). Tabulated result 1.34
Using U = 29.8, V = 23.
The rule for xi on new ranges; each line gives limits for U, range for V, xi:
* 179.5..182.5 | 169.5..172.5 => 1.44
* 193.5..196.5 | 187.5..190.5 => 1.36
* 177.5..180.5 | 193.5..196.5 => 1.31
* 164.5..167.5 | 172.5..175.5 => 1.40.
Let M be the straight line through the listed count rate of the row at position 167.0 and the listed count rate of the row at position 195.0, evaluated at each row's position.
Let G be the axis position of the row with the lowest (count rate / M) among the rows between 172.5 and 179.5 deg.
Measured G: 176.0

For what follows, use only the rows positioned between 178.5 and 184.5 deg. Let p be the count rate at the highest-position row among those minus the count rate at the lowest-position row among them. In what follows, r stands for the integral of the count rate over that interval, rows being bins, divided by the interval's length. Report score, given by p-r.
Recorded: -14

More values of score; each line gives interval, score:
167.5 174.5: -13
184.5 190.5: -8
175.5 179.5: -11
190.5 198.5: -5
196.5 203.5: -8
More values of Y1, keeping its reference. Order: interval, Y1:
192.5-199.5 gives 0.6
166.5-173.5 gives 0.0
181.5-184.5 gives -0.1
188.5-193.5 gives 0.1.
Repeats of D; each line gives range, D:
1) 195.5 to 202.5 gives 4.3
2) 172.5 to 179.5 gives -0.1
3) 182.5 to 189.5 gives -2.3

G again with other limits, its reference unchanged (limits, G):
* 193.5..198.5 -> 194.0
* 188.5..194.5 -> 189.0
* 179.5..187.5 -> 185.0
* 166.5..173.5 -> 172.0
